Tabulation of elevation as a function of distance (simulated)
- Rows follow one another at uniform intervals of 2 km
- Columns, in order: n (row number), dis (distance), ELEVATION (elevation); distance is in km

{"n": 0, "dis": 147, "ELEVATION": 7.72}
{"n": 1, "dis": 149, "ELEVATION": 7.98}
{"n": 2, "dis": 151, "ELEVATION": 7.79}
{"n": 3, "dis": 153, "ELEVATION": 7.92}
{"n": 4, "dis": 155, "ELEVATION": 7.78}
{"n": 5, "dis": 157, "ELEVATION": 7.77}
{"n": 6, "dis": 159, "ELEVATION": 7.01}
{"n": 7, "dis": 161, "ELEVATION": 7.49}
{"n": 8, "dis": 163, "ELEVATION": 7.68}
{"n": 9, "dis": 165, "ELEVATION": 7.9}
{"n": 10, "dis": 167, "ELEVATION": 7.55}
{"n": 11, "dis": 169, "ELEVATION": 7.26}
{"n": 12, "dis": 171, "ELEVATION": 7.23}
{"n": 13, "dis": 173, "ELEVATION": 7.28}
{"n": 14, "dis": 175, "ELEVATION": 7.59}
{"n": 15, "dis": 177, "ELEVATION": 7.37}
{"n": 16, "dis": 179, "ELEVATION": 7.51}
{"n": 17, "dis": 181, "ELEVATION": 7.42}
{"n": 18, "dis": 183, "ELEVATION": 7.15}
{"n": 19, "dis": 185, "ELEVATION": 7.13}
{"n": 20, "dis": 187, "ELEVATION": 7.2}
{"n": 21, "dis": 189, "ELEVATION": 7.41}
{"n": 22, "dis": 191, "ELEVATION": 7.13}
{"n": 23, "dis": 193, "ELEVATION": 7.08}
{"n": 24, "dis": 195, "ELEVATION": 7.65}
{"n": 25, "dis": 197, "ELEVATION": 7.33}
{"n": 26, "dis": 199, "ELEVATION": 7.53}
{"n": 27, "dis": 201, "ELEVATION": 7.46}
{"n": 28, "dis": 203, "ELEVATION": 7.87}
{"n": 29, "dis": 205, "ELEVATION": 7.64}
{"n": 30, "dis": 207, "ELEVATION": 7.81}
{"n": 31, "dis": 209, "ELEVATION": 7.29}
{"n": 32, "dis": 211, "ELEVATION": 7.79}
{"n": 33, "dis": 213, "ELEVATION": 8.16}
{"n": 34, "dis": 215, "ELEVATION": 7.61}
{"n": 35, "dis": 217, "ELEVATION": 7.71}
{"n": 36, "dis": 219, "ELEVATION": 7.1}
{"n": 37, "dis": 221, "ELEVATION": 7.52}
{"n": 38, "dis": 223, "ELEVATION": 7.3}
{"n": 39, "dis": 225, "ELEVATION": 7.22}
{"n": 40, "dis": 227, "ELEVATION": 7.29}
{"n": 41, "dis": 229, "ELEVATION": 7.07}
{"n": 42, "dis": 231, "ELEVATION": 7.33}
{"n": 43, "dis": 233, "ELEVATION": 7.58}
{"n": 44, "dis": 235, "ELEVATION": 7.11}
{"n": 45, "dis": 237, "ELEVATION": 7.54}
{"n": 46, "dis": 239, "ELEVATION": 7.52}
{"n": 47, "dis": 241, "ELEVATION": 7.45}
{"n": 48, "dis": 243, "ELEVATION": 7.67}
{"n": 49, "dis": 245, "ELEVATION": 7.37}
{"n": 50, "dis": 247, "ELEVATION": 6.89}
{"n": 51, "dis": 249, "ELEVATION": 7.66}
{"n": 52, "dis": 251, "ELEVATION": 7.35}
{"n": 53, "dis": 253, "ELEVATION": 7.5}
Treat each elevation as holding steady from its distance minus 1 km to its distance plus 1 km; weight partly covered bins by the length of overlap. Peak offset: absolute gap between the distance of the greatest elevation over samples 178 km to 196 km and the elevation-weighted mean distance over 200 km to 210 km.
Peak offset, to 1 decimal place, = 10.0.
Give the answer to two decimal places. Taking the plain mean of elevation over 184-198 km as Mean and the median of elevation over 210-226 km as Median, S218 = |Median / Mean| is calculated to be 1.04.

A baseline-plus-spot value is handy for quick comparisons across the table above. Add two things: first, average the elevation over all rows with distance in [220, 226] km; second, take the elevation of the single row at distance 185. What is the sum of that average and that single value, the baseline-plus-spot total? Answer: 14.5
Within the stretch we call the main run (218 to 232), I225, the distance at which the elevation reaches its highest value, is 221 km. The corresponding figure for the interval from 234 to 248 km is 243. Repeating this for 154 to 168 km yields 165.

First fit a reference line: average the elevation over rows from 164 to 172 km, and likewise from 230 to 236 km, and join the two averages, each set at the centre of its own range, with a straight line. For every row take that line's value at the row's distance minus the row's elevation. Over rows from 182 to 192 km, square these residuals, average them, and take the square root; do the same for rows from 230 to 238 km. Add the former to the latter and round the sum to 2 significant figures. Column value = 0.46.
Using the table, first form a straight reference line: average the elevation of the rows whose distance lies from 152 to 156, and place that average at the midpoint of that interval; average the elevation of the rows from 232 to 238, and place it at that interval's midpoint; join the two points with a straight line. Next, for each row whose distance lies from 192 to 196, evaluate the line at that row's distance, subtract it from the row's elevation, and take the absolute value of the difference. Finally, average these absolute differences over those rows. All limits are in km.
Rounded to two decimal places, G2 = 0.29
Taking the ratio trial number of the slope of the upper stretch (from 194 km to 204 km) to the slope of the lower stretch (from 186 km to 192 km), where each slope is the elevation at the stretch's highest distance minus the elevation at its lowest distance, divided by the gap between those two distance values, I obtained -1.6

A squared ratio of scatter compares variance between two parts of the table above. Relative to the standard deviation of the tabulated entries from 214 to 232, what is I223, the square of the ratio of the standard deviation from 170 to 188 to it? 0.5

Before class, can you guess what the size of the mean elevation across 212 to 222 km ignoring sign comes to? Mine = 7.6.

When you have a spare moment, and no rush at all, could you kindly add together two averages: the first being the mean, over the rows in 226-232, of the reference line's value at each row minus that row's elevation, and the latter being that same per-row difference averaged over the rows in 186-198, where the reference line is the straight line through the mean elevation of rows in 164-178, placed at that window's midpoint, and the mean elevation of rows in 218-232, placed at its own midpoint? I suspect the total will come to 0.10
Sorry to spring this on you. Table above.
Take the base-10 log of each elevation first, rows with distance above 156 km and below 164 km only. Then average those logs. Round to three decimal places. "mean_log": 0.874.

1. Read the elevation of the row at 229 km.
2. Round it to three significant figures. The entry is 7.07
